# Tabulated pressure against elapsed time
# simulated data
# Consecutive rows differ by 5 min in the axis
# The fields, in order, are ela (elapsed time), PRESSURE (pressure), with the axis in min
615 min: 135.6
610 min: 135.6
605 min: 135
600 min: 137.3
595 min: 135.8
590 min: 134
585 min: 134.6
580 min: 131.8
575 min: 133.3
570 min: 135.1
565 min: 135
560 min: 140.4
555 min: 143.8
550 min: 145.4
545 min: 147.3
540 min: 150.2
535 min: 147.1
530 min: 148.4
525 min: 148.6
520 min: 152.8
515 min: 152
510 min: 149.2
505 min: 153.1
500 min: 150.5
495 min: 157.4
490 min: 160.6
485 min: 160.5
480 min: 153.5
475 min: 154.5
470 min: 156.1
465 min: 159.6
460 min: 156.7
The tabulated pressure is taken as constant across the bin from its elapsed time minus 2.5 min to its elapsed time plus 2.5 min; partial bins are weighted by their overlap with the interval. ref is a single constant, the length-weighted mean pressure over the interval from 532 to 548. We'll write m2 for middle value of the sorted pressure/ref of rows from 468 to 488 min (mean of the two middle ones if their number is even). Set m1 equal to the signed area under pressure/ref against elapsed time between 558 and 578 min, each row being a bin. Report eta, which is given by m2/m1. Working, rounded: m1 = 18.3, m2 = 1.048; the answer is 0.057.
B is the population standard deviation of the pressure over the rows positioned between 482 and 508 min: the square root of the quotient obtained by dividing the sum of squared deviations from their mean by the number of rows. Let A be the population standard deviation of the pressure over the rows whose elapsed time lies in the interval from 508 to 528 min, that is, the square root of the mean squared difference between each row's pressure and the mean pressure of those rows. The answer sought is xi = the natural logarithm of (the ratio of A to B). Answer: -0.8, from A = 1.8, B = 4.0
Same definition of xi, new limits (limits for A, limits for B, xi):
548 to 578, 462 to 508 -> 0.3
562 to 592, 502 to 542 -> -0.6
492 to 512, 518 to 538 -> 0.4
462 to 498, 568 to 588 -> 0.7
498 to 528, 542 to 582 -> -1.2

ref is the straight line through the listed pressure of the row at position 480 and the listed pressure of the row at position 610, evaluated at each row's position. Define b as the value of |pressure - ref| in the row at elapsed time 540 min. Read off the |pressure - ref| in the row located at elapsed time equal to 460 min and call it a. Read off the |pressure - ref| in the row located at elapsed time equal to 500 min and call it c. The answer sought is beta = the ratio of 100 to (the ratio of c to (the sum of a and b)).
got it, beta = 2197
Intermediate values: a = 0.4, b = 5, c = 0.2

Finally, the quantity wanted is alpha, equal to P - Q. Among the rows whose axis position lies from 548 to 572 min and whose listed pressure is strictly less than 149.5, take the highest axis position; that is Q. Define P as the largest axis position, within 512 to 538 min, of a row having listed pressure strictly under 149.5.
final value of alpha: -35 min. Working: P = 535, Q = 570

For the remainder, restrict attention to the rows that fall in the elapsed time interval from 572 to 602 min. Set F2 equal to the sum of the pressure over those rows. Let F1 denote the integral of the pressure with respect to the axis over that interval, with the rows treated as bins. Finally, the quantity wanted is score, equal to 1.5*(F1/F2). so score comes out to 7.5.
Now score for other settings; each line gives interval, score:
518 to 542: 7.2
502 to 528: 7.8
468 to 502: 7.3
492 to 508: 8.0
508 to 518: 7.5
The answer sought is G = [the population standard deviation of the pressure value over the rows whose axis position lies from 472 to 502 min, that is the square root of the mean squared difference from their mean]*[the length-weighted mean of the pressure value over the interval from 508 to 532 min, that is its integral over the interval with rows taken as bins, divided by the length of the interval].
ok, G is 555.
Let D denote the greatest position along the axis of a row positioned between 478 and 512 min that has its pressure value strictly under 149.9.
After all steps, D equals 510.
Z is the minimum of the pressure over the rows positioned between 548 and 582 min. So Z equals 131.8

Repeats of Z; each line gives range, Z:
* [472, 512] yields 149.2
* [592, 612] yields 135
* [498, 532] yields 148.4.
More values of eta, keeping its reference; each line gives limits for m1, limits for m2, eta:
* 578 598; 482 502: 0.059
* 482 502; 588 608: 0.043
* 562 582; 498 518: 0.056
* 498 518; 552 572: 0.046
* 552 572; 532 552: 0.053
